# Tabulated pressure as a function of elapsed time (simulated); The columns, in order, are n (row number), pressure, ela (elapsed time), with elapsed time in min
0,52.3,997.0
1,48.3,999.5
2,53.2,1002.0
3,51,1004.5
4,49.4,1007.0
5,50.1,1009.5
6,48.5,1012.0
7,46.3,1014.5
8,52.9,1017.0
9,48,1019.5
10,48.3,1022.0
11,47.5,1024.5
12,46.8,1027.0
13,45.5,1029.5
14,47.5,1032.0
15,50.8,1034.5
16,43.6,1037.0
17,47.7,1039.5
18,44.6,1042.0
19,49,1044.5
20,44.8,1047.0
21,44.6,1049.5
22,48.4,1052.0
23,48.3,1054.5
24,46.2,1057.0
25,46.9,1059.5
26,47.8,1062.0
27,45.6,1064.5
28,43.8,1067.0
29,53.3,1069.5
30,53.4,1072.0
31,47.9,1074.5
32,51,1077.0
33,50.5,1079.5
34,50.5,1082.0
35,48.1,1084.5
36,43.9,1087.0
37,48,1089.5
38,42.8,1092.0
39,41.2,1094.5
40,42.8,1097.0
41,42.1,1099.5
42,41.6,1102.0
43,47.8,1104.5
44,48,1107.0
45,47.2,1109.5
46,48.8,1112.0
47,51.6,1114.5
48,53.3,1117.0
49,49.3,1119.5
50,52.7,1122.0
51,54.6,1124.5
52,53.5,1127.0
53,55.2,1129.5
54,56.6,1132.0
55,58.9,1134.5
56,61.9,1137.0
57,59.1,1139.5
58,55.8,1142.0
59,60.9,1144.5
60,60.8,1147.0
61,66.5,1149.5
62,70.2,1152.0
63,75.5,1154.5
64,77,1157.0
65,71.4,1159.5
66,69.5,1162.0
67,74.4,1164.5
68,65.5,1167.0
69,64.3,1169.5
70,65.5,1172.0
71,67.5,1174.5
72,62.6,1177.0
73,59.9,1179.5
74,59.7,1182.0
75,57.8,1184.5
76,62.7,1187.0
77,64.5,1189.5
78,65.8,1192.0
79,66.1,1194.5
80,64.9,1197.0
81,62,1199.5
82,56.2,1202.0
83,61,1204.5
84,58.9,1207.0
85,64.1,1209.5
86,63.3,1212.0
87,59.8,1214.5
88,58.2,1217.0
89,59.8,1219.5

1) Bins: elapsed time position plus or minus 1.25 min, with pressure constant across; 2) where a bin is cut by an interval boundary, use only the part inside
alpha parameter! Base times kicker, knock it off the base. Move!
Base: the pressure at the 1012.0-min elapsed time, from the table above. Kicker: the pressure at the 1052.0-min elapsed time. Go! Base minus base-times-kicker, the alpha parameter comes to -2299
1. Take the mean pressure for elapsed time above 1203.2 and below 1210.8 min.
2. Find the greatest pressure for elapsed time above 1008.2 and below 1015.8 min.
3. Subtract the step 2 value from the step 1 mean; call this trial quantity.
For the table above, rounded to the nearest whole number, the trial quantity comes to 11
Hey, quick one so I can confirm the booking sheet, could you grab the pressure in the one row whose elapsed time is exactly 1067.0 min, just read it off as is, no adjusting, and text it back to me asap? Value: 43.8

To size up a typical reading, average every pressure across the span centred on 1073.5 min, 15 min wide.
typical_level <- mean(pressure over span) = 50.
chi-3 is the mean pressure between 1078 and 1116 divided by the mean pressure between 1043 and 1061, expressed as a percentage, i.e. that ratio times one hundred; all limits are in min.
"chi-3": 99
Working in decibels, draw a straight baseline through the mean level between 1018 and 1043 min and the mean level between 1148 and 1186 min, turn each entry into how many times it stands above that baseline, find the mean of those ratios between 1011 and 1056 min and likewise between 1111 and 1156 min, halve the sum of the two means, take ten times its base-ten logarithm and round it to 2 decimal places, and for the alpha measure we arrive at -0.15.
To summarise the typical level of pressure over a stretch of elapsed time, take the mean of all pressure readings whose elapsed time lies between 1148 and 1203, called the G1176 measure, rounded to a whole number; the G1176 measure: 66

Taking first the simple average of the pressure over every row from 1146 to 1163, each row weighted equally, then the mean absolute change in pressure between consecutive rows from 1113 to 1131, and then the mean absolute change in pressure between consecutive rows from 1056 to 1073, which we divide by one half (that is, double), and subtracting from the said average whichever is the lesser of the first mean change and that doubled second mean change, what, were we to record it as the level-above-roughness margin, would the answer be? 68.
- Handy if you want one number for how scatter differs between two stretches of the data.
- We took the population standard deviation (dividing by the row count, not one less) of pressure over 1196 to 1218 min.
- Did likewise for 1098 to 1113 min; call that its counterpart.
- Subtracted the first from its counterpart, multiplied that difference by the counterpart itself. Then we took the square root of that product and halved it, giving 0.4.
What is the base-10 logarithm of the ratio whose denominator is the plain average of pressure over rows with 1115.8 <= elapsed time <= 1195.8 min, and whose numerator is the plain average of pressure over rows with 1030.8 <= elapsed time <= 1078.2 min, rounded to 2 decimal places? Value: -0.12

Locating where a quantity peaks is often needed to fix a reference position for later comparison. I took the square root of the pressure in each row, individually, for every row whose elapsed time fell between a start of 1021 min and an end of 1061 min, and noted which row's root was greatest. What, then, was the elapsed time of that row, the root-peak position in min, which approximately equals 1034.5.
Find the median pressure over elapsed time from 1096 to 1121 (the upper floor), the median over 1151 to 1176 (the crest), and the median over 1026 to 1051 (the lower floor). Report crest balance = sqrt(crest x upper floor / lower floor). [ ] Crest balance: 8.5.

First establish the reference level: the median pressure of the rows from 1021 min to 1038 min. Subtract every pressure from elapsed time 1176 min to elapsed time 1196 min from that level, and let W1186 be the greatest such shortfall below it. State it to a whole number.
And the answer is -10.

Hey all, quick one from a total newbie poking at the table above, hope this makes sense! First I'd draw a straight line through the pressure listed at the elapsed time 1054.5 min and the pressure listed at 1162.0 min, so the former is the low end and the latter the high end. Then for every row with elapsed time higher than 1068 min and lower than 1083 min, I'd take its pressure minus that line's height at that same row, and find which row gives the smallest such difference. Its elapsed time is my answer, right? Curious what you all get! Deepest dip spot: 1074.5 min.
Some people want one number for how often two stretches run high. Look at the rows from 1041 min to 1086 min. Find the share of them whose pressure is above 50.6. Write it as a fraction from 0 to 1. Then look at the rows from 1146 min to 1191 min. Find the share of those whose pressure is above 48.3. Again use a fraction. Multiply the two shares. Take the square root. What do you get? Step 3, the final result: 0.408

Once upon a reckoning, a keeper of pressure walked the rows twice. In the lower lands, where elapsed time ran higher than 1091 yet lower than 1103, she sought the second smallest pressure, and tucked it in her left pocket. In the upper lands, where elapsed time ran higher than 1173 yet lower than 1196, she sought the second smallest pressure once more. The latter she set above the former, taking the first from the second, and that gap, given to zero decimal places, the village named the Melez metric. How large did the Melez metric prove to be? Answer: 18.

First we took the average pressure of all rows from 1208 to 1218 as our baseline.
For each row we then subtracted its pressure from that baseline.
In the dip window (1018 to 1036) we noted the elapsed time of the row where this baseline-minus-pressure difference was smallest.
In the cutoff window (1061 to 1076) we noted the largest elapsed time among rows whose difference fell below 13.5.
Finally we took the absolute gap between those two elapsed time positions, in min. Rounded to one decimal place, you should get 40.0 min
